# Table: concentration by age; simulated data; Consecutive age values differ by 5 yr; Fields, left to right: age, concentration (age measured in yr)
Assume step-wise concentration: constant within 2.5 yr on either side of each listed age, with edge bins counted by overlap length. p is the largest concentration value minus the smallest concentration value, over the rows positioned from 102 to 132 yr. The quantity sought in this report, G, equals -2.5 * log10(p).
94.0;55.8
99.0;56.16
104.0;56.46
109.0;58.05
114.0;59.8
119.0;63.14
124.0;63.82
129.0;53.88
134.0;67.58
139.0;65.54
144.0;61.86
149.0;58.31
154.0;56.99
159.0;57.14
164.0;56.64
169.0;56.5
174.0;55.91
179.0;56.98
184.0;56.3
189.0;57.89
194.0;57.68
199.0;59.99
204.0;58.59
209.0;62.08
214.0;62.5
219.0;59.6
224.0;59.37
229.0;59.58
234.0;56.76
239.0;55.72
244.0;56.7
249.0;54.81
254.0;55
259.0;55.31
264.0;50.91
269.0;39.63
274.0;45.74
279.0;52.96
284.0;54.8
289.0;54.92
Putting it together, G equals -2.5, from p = 10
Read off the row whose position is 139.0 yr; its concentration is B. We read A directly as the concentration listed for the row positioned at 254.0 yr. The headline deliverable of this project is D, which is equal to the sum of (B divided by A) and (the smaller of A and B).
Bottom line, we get 56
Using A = 55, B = 65.54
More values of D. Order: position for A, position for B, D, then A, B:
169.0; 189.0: 58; 56.5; 57.89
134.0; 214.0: 63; 67.58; 62.5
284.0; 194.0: 56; 54.8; 57.68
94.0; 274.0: 47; 55.8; 45.74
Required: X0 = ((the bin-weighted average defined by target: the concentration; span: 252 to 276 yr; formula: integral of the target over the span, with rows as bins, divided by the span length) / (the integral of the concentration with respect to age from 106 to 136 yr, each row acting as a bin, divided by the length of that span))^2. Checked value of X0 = 0.66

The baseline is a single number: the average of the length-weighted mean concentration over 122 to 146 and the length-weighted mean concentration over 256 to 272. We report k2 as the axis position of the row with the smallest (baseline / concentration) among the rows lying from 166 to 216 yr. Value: 214.0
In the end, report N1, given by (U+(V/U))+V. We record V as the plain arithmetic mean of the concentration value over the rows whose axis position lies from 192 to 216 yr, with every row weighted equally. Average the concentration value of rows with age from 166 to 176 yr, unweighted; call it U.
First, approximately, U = 56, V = 60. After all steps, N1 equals 117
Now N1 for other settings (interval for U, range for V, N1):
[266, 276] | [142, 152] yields 104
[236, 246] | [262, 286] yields 106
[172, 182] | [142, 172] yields 115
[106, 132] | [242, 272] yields 113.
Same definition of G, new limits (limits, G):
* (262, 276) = -2.6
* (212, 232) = -1.2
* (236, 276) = -3.1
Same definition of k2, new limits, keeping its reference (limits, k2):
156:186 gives 159.0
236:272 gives 244.0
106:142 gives 134.0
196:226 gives 214.0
